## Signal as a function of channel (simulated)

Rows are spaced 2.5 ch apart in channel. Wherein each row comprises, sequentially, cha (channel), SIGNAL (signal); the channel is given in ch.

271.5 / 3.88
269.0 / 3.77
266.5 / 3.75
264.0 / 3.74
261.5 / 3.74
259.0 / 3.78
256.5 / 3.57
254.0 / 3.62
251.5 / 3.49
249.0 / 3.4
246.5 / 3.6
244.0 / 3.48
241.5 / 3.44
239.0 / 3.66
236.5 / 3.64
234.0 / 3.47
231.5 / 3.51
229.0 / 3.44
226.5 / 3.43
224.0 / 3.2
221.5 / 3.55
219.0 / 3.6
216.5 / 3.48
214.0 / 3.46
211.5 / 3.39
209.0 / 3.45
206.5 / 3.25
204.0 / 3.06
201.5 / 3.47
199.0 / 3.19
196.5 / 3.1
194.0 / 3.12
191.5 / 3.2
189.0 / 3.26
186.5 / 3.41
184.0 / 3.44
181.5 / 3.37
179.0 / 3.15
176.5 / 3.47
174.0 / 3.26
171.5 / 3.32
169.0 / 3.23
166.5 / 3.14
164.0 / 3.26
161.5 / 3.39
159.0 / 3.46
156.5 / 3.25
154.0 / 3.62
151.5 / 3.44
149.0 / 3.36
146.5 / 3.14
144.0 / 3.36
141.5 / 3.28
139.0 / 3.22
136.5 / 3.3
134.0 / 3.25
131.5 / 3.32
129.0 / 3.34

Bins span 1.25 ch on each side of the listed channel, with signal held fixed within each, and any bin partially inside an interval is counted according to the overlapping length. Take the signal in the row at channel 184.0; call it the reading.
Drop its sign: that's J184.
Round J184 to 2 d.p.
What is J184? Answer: 3.44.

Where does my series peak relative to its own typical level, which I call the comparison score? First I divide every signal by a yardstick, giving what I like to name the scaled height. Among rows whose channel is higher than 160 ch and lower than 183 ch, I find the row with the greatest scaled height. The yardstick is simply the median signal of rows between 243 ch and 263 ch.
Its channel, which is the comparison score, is 176.5 ch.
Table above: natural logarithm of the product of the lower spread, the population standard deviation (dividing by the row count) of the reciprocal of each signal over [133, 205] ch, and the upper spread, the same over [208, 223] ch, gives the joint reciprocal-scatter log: -9.60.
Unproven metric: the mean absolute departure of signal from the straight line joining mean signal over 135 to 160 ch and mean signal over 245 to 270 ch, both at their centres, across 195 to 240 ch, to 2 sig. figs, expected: 0.15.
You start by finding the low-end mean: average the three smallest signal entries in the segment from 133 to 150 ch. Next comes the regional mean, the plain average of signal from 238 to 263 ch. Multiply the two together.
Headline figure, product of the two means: 11.5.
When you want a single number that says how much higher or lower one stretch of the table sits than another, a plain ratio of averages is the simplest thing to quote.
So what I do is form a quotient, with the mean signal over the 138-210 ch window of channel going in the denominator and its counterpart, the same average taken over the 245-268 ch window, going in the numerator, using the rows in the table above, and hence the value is 1.10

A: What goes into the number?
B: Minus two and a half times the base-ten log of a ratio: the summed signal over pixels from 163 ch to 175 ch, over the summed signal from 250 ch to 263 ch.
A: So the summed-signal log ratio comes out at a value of 0.13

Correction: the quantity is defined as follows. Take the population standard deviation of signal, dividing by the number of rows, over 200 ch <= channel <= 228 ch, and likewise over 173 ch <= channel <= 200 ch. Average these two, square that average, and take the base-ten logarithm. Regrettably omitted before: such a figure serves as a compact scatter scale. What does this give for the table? -1.71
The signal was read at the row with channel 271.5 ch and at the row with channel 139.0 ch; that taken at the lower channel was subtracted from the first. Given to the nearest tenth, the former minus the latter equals 0.7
